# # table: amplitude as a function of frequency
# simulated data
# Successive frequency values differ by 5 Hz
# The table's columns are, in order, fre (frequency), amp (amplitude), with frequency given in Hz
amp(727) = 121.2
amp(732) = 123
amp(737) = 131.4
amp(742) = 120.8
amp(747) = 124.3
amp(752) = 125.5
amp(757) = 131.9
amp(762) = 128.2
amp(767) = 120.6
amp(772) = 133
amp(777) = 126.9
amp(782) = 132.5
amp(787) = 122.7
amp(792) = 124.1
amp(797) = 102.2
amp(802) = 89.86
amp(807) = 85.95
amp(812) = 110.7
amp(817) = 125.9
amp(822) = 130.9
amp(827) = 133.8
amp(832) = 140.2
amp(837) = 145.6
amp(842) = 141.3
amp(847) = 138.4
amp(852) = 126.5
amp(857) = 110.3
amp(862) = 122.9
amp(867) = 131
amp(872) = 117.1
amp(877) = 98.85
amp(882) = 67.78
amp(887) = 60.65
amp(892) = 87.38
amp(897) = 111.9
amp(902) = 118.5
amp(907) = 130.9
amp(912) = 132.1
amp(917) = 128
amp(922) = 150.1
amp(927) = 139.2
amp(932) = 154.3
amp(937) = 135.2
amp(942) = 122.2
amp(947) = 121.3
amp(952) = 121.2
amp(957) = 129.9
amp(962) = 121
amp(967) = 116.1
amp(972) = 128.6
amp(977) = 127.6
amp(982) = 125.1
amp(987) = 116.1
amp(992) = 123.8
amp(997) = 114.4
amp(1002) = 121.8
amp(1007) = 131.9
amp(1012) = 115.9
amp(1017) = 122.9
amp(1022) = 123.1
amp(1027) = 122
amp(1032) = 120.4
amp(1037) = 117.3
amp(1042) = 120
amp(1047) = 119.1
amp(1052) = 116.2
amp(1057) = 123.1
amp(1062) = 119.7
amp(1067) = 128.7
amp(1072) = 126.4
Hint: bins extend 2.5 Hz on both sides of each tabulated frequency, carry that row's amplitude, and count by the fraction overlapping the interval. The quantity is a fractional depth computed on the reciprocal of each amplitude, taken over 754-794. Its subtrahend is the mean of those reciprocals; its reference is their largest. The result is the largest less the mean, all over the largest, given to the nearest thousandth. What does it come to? 0.053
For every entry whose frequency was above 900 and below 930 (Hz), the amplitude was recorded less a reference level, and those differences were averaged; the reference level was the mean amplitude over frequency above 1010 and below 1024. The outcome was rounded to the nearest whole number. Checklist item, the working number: 13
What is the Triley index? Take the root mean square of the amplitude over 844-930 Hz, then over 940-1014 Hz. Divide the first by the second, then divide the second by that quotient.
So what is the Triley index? 127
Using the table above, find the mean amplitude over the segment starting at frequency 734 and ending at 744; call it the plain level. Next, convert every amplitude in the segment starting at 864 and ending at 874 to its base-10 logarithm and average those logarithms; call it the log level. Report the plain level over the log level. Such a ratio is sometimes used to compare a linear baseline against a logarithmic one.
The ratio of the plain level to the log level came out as 60.3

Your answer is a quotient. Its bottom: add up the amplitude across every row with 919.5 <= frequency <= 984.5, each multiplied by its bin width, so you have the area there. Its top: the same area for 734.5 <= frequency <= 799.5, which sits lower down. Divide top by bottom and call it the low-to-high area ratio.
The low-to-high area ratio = 0.96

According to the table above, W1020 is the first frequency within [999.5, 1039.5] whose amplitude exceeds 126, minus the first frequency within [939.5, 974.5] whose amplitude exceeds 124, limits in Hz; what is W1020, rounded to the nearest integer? 50 Hz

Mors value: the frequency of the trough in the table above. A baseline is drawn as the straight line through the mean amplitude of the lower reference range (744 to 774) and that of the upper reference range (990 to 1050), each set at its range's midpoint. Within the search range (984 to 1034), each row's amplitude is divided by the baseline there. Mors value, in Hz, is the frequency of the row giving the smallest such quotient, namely 997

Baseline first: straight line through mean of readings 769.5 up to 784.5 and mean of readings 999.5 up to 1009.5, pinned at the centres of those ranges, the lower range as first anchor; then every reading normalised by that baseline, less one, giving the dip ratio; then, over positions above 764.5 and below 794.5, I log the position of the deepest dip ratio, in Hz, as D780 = 767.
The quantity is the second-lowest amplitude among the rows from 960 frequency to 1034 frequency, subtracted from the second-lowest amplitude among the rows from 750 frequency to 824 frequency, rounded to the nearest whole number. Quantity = -26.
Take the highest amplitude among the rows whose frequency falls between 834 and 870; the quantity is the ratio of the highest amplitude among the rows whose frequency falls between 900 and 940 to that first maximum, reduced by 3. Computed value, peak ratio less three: -1.94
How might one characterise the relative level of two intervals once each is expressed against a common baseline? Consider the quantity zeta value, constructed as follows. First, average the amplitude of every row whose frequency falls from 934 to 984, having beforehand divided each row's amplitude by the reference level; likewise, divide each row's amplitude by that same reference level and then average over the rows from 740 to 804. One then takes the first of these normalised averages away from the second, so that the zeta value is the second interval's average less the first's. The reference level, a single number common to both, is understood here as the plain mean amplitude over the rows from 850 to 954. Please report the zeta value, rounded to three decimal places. -0.026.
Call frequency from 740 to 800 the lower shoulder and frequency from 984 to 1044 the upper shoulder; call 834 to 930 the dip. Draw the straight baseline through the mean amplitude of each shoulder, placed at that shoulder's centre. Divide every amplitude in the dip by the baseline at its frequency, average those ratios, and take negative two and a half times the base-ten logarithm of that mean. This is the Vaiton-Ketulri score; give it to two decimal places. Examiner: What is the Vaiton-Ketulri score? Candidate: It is 0.03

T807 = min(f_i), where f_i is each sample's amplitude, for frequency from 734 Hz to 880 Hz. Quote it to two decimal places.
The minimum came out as 85.95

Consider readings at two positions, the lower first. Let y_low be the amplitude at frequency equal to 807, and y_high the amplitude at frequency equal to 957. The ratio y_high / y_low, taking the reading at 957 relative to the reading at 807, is 1.51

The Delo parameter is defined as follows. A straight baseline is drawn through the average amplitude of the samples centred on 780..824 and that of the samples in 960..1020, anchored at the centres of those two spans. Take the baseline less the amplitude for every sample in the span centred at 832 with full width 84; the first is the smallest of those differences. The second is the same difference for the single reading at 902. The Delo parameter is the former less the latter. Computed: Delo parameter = -30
